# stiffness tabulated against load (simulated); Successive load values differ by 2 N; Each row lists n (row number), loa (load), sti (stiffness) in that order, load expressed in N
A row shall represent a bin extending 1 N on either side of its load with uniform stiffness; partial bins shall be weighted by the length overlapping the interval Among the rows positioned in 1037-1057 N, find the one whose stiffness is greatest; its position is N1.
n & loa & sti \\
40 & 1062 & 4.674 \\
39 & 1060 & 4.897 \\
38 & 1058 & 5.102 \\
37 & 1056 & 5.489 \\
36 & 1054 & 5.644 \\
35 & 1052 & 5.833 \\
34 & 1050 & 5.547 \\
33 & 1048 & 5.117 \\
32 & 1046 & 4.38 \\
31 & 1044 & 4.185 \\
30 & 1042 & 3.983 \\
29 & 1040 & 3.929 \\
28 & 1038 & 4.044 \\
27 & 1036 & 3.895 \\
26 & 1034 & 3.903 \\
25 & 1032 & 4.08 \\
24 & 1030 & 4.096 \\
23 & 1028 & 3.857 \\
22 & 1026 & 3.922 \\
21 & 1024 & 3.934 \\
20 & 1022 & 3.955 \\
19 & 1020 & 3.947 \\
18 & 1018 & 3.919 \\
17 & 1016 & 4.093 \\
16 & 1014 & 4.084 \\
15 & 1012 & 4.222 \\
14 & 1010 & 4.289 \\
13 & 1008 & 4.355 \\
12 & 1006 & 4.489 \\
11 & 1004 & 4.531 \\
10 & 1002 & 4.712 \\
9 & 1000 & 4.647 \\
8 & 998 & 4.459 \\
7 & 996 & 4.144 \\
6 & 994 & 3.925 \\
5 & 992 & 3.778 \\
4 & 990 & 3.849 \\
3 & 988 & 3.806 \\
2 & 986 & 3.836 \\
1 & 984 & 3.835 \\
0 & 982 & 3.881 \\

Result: 1052 N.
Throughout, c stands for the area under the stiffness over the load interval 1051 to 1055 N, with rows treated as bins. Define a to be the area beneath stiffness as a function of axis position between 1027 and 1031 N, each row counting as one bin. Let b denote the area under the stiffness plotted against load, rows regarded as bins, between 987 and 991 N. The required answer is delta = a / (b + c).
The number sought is 0.416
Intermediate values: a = 15.9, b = 15.3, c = 23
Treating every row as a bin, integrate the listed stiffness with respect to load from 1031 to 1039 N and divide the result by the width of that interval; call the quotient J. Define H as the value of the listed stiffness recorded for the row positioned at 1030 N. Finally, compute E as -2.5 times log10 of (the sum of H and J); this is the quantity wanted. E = -2.27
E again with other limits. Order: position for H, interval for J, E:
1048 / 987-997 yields -2.39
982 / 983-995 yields -2.22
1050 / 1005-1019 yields -2.47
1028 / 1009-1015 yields -2.27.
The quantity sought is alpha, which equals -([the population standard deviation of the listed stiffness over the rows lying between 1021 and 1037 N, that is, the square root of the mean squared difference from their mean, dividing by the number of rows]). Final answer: -0.08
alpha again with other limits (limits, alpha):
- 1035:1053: -0.71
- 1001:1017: -0.21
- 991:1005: -0.34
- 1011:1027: -0.10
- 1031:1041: -0.08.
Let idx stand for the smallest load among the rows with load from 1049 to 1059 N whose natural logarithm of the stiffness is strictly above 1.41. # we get 1050 N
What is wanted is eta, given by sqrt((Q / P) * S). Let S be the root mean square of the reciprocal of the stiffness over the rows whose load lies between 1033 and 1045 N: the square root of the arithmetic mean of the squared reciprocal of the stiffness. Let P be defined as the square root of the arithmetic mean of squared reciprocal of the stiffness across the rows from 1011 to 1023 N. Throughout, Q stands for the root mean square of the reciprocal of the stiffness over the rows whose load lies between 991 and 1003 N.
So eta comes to 0.489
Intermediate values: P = 0.248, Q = 0.236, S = 0.251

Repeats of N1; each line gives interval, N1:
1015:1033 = 1030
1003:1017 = 1004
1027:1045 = 1044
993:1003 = 1002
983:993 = 990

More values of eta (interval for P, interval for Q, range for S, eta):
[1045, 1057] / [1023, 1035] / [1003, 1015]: 0.554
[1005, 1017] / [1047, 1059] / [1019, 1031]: 0.445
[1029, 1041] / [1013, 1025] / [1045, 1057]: 0.436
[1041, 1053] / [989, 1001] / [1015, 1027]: 0.538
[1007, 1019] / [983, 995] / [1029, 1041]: 0.521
